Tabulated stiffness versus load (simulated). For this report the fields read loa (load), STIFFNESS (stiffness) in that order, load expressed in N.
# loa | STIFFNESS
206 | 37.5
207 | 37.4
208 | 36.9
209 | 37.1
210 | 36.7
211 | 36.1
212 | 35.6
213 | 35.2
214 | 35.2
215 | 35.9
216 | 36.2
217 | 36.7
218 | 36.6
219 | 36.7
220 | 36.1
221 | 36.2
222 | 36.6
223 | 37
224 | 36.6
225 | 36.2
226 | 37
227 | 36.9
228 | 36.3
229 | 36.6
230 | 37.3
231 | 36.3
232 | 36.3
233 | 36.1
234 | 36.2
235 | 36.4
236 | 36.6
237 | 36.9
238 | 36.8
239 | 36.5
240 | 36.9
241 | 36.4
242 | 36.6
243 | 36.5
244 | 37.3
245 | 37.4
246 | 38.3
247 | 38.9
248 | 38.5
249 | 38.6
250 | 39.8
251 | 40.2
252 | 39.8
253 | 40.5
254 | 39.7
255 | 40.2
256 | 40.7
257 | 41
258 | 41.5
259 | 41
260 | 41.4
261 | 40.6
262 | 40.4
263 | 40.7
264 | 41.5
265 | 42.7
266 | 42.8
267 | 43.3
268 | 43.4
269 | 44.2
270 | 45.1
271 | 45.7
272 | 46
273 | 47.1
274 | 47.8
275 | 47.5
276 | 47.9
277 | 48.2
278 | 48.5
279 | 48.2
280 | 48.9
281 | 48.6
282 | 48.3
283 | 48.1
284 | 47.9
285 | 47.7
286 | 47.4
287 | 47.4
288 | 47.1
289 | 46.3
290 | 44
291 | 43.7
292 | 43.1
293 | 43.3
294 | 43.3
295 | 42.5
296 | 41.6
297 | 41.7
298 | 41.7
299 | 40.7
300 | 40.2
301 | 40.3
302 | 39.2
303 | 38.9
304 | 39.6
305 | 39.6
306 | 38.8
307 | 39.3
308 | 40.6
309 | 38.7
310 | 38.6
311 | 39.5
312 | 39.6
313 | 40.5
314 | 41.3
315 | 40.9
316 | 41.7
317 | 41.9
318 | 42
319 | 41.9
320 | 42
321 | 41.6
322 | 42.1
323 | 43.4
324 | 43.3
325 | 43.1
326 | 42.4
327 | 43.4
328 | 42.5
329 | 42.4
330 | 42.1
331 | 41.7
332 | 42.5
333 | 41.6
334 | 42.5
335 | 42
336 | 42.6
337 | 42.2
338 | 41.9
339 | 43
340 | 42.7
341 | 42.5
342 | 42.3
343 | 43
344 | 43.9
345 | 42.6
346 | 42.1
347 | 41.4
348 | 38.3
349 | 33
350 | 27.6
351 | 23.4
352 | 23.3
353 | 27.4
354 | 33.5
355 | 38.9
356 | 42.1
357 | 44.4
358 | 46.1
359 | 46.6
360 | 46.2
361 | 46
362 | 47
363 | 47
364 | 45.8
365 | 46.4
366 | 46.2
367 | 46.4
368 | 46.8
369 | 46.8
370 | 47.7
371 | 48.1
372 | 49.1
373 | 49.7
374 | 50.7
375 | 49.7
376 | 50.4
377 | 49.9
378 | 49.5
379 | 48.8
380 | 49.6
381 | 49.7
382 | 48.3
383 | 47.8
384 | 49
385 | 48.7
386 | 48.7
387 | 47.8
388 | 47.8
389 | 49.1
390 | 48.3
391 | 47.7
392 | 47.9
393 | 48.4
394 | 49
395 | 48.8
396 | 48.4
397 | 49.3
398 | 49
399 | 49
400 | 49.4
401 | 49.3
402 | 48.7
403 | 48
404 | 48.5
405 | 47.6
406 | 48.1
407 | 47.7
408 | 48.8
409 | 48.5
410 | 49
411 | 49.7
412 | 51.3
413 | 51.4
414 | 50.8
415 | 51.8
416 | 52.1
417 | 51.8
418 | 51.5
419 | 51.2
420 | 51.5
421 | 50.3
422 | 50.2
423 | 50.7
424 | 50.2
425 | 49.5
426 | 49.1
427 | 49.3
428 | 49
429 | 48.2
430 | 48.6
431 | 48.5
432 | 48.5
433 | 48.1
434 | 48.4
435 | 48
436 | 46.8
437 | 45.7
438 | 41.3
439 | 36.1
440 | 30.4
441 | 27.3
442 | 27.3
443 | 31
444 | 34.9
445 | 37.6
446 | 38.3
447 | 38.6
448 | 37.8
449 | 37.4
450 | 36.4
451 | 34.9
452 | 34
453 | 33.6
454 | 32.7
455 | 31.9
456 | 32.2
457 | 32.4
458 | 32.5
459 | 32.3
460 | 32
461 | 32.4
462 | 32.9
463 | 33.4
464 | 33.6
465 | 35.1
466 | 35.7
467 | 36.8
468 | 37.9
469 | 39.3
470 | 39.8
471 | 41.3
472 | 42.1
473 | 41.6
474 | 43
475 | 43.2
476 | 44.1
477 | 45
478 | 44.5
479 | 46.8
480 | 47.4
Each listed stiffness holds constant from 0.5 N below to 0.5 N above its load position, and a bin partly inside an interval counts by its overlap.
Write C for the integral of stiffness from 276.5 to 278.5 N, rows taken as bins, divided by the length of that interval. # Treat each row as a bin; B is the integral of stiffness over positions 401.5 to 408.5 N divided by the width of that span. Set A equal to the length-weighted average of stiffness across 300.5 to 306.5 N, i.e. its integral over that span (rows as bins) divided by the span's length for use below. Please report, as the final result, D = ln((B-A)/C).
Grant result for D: -1.7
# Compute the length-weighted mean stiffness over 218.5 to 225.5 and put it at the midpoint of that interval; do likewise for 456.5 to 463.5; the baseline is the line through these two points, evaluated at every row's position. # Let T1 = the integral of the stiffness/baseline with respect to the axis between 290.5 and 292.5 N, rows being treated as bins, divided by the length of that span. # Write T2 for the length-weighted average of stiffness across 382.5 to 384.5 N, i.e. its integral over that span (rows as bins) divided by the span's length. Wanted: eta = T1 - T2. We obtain -47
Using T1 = 1.23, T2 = 48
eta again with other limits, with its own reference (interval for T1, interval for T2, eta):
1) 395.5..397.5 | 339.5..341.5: -41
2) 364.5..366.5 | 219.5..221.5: -35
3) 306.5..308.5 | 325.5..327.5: -42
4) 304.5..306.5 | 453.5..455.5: -31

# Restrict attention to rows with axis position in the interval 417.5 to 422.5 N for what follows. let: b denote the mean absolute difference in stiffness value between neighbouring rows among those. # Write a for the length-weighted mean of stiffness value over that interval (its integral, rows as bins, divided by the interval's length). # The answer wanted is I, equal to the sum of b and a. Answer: 51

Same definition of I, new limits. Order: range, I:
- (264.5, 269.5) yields 44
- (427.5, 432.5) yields 49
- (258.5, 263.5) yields 41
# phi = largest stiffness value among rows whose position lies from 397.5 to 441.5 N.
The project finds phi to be 52.1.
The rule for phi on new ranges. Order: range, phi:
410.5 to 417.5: 52.1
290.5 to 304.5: 43.7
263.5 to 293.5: 48.9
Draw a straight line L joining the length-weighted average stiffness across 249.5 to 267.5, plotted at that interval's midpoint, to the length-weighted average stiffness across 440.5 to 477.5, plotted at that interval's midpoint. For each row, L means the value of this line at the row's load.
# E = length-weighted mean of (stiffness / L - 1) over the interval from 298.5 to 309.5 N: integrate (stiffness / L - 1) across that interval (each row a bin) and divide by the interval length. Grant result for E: -0.01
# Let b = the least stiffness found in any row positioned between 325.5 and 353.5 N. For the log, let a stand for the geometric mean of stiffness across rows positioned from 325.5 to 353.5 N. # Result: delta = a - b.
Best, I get 15.6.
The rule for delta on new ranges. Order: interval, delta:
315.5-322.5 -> 0.3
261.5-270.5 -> 2.3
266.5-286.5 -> 3.7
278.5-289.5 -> 1.5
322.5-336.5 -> 0.9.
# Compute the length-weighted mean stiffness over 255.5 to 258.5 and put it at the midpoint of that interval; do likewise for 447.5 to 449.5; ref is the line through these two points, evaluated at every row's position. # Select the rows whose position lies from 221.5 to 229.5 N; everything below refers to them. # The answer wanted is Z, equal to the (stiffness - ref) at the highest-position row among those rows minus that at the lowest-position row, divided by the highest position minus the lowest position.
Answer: 0.0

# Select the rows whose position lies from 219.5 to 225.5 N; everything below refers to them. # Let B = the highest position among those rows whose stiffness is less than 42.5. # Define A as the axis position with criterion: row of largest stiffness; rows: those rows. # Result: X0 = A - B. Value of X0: -2 N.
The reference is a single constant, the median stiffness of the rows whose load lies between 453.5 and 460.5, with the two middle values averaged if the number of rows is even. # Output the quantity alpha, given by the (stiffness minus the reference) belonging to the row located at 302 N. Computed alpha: 7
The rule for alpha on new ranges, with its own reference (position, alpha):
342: 10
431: 16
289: 14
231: 4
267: 11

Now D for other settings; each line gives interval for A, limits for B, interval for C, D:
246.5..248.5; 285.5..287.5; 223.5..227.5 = -1.4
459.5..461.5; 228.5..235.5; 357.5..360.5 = -2.4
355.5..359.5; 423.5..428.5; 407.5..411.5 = -2.4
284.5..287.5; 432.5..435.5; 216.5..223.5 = -4.0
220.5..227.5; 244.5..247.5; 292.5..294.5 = -3.3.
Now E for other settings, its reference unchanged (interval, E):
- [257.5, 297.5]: 0.11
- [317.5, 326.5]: 0.08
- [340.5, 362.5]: 0.01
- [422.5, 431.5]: 0.34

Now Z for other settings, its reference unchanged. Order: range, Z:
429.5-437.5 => -0.4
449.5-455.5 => -0.9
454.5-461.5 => 0.1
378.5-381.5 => 0.5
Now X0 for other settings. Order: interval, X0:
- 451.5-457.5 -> -5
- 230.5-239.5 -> -2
